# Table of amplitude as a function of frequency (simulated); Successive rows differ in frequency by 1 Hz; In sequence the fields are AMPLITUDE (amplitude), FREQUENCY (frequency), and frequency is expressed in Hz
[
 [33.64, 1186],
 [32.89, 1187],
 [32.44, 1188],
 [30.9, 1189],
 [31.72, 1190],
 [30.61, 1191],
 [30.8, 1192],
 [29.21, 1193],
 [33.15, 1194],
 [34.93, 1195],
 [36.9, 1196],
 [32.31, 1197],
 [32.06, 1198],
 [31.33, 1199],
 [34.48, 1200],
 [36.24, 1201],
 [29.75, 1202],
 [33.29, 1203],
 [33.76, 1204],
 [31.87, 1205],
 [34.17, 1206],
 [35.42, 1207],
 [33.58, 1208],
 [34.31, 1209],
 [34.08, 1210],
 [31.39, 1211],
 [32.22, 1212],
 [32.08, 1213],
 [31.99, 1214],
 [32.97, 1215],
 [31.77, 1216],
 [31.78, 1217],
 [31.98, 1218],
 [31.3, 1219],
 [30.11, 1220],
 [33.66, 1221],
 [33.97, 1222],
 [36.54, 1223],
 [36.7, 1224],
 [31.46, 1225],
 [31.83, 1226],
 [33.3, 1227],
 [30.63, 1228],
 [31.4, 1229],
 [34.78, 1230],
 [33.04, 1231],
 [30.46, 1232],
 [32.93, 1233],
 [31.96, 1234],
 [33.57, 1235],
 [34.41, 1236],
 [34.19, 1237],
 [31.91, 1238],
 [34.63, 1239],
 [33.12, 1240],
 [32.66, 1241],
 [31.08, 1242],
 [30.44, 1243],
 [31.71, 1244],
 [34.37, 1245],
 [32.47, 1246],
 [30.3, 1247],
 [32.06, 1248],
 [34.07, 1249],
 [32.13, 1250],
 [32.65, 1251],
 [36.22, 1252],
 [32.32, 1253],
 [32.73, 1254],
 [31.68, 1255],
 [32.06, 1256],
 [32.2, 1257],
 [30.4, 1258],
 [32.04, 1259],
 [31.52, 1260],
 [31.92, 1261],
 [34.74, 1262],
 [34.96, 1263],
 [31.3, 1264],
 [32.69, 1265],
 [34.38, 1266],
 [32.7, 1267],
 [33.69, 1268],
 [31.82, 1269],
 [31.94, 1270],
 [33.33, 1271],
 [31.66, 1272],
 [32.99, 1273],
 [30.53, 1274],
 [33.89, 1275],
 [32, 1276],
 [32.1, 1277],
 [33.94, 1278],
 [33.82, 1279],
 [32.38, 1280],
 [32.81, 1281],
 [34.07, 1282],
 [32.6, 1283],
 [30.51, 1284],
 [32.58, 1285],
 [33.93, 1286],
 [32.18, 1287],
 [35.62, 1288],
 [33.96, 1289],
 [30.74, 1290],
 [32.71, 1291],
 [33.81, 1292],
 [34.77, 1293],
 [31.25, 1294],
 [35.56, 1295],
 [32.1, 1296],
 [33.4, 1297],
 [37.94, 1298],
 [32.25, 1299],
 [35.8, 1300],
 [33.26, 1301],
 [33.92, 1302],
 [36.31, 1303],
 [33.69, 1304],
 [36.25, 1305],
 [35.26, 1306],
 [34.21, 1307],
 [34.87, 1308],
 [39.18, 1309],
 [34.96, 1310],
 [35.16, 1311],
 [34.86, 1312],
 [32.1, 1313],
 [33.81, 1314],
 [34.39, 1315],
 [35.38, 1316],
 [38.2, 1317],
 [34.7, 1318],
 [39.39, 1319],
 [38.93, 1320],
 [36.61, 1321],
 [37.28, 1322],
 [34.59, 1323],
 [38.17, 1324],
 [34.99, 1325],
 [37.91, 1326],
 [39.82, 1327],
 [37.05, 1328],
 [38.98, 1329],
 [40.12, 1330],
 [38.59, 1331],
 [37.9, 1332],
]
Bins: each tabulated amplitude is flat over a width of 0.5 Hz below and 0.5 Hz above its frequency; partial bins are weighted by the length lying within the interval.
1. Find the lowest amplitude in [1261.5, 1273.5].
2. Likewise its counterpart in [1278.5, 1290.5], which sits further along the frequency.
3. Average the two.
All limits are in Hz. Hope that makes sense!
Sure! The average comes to 30.9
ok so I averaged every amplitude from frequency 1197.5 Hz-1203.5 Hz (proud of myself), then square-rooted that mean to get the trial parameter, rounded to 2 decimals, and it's 5.73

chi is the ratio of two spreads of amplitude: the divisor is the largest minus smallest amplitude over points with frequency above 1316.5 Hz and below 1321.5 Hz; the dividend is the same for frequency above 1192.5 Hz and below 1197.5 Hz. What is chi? 1.6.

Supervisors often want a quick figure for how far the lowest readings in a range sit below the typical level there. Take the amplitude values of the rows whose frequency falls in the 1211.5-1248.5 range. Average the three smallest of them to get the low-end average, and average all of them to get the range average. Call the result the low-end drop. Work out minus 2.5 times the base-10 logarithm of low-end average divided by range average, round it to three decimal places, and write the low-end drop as 0.080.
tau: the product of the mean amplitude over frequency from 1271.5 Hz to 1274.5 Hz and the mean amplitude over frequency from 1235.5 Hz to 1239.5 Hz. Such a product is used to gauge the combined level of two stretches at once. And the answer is 1072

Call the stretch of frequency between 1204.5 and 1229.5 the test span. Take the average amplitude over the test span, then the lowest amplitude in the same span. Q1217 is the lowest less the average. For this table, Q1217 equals -2.7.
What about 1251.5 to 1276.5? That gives -2.2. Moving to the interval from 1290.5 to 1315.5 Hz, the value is -3.2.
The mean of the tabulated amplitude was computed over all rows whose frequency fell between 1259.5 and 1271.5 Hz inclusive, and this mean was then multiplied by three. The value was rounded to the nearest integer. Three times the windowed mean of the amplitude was 99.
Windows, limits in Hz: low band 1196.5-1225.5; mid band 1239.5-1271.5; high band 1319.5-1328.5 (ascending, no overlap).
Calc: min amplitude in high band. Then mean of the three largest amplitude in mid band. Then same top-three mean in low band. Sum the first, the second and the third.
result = 106.4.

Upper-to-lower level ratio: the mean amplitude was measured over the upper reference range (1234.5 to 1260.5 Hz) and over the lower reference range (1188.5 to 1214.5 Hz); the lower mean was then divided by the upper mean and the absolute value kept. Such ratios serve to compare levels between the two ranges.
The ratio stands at 1.01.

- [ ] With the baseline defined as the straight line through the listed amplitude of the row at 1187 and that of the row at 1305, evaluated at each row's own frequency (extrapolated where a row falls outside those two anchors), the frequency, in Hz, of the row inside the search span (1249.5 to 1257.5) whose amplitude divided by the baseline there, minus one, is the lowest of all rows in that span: 1255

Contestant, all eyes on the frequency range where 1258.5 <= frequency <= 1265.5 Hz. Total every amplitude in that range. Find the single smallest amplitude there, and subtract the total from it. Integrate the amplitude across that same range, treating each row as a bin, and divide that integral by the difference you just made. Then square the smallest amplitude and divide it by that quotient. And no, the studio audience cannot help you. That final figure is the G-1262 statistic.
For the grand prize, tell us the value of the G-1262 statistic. -846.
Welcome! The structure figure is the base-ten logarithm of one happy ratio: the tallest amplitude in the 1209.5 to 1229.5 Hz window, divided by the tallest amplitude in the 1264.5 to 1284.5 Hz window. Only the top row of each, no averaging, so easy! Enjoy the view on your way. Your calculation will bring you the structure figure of 0.028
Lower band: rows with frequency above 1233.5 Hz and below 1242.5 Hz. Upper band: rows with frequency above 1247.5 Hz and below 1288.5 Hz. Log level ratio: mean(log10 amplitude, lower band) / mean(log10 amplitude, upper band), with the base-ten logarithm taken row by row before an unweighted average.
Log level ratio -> 1.00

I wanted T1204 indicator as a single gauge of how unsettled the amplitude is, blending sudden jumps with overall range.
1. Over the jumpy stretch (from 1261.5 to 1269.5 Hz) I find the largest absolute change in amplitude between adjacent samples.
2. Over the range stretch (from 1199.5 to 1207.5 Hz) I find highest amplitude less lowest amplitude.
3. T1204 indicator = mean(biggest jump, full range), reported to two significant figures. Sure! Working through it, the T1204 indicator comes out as 5.1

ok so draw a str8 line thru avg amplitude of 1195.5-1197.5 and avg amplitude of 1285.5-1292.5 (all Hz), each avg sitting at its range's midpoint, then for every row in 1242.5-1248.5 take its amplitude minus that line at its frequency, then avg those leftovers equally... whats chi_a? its -2.0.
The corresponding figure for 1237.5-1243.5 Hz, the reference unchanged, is -1.7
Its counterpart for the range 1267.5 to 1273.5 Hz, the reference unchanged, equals -1.0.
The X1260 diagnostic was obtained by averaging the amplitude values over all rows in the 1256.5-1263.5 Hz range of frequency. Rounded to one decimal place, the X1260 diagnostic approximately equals 32.5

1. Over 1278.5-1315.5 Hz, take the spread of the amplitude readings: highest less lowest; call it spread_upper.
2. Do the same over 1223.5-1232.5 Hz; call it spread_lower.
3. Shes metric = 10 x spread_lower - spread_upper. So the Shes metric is 54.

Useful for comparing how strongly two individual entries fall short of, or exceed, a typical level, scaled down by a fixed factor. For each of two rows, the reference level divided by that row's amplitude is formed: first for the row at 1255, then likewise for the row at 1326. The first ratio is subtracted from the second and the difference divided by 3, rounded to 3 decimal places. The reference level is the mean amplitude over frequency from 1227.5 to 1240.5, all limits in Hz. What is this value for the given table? -0.057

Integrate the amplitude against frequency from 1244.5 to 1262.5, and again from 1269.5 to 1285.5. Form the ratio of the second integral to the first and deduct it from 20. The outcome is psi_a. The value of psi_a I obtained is 19.1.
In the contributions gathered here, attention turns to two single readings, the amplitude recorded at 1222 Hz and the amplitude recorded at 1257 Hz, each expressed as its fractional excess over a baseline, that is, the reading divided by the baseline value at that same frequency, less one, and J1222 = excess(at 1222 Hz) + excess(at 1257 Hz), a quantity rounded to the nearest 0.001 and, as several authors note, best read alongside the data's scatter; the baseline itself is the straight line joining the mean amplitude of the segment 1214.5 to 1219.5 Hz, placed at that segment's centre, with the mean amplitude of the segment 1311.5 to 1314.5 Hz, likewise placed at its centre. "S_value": 0.047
